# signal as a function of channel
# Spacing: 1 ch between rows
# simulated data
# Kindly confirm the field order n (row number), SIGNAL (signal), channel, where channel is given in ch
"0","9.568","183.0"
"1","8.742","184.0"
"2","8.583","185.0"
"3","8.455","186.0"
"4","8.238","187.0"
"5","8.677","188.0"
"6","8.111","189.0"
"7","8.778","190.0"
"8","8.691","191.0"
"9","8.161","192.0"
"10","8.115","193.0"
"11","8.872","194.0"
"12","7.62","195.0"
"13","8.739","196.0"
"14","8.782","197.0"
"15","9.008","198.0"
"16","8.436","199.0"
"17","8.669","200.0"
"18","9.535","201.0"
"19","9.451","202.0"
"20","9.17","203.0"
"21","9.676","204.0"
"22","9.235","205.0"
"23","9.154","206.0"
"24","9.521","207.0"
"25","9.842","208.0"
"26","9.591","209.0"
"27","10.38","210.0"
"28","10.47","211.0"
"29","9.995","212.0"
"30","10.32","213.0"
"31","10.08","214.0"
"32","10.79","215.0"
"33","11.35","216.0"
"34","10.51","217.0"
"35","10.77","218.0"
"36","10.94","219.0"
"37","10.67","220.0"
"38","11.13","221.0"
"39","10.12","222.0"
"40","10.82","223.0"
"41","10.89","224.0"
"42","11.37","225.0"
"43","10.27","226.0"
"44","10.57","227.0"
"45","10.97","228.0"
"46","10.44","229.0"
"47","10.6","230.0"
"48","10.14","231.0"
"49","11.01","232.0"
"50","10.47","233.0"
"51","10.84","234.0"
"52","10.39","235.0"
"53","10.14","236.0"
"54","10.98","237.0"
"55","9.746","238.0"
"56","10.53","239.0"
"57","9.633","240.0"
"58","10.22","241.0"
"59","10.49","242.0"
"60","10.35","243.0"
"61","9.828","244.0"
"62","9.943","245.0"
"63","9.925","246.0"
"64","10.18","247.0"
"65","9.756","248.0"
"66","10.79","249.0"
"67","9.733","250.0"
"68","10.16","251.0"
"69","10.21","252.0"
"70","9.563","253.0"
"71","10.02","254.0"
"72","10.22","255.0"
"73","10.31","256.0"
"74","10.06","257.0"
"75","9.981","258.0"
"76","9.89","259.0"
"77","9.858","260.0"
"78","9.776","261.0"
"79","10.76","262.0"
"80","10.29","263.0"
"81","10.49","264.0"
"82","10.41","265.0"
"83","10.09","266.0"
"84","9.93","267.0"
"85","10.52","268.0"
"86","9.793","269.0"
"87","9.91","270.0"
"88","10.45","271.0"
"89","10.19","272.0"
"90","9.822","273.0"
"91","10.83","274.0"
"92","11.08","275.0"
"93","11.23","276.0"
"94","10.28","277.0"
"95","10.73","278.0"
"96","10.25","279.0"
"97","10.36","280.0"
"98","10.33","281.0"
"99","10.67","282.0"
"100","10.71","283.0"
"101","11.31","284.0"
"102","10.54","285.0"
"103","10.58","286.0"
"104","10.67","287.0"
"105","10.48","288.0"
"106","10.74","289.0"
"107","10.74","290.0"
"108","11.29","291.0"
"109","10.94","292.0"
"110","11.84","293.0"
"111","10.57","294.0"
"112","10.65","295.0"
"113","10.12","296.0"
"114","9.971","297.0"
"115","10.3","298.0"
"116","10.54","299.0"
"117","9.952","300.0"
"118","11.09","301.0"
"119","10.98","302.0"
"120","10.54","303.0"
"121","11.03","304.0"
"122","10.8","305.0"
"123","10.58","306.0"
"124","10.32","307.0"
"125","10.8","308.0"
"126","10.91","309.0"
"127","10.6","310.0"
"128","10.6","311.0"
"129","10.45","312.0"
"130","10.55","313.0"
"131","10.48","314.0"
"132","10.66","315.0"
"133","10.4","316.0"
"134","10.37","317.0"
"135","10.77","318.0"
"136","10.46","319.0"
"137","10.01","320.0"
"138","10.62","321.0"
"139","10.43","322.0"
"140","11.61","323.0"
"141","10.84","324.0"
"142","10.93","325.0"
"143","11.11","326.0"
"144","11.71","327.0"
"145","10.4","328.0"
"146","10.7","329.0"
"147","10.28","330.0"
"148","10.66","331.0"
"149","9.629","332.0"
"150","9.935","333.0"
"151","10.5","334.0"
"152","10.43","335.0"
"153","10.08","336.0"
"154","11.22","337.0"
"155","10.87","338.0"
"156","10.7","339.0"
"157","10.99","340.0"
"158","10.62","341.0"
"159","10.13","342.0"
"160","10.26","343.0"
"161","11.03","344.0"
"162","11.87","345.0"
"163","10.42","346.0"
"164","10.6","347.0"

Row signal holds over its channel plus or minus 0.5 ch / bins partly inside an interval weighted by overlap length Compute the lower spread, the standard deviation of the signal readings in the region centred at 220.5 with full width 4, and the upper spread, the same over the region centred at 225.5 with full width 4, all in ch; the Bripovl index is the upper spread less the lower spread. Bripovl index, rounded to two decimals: 0.03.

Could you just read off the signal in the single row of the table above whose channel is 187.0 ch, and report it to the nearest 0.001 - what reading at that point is 8.238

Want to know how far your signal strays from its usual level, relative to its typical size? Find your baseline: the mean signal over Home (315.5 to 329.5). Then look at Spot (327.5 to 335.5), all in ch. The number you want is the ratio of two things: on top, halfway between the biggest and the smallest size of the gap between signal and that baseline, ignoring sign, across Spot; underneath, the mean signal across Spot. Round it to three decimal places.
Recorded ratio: 0.056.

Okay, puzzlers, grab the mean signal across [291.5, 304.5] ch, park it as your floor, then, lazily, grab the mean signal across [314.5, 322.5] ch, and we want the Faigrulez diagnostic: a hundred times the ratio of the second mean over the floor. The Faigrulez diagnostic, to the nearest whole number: 98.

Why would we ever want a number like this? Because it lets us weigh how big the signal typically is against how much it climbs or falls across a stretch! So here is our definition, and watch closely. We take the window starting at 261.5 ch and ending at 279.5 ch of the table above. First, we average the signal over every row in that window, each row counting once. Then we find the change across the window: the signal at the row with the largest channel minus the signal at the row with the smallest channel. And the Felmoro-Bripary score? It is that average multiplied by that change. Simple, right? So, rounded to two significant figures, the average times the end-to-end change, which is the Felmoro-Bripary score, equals -5.3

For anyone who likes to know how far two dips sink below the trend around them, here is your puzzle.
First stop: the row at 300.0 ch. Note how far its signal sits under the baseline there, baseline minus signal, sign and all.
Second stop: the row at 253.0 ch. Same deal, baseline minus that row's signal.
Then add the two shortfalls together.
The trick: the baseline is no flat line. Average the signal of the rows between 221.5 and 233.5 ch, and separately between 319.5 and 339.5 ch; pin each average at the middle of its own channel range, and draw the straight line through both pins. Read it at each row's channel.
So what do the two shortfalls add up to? 1.8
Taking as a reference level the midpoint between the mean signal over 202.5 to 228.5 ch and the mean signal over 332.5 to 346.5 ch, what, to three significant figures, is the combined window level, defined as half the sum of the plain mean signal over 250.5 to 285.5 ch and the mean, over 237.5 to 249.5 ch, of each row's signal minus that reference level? 4.97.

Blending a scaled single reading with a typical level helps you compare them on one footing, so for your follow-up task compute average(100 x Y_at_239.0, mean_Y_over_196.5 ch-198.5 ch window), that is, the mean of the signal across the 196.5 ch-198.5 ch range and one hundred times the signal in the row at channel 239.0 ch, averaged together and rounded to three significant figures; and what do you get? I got 531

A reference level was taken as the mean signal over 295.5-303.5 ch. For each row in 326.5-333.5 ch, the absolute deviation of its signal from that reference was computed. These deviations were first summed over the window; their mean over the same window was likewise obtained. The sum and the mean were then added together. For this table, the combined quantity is 3.7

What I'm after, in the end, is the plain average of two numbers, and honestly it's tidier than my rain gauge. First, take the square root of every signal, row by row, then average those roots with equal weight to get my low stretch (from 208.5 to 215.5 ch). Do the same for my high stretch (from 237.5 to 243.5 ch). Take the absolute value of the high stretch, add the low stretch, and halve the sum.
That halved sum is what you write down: 3.19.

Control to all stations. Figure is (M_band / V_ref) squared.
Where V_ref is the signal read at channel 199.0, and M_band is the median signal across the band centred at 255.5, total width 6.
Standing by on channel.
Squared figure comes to 1.4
